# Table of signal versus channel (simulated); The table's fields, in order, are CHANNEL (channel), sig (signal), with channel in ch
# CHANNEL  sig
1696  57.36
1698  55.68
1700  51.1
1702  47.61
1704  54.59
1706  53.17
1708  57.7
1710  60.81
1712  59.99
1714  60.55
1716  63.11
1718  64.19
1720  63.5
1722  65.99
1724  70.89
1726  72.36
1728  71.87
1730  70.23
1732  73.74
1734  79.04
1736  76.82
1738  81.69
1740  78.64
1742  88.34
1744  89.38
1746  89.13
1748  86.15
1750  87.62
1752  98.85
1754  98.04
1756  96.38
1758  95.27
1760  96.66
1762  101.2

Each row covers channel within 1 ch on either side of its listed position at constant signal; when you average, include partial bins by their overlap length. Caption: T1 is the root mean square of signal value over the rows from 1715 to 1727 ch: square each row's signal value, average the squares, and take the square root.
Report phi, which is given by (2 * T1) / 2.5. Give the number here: 53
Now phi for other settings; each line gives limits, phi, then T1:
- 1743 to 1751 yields 70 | 88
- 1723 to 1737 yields 59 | 74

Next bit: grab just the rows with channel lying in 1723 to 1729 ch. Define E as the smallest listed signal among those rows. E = 70.89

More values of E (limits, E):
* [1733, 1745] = 76.82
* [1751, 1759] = 95.27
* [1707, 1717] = 57.7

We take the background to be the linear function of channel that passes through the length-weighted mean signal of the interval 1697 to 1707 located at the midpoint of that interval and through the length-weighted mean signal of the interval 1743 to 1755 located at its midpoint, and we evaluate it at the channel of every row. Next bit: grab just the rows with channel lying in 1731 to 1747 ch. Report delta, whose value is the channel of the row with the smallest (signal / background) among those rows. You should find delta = 1740 ch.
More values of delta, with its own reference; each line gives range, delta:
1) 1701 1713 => 1702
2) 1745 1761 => 1750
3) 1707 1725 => 1720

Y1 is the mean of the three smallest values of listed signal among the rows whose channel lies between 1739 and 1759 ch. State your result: 84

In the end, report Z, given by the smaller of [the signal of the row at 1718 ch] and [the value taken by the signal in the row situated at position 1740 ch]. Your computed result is 64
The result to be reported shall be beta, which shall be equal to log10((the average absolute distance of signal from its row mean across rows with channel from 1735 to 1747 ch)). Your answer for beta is 0.69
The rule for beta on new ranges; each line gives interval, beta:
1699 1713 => 0.59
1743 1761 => 0.65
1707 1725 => 0.46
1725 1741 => 0.54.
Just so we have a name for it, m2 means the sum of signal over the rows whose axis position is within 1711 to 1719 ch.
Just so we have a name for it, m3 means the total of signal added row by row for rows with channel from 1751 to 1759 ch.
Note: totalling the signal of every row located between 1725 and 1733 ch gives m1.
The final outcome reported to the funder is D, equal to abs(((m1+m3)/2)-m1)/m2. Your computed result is 0.202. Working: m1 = 288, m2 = 248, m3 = 389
